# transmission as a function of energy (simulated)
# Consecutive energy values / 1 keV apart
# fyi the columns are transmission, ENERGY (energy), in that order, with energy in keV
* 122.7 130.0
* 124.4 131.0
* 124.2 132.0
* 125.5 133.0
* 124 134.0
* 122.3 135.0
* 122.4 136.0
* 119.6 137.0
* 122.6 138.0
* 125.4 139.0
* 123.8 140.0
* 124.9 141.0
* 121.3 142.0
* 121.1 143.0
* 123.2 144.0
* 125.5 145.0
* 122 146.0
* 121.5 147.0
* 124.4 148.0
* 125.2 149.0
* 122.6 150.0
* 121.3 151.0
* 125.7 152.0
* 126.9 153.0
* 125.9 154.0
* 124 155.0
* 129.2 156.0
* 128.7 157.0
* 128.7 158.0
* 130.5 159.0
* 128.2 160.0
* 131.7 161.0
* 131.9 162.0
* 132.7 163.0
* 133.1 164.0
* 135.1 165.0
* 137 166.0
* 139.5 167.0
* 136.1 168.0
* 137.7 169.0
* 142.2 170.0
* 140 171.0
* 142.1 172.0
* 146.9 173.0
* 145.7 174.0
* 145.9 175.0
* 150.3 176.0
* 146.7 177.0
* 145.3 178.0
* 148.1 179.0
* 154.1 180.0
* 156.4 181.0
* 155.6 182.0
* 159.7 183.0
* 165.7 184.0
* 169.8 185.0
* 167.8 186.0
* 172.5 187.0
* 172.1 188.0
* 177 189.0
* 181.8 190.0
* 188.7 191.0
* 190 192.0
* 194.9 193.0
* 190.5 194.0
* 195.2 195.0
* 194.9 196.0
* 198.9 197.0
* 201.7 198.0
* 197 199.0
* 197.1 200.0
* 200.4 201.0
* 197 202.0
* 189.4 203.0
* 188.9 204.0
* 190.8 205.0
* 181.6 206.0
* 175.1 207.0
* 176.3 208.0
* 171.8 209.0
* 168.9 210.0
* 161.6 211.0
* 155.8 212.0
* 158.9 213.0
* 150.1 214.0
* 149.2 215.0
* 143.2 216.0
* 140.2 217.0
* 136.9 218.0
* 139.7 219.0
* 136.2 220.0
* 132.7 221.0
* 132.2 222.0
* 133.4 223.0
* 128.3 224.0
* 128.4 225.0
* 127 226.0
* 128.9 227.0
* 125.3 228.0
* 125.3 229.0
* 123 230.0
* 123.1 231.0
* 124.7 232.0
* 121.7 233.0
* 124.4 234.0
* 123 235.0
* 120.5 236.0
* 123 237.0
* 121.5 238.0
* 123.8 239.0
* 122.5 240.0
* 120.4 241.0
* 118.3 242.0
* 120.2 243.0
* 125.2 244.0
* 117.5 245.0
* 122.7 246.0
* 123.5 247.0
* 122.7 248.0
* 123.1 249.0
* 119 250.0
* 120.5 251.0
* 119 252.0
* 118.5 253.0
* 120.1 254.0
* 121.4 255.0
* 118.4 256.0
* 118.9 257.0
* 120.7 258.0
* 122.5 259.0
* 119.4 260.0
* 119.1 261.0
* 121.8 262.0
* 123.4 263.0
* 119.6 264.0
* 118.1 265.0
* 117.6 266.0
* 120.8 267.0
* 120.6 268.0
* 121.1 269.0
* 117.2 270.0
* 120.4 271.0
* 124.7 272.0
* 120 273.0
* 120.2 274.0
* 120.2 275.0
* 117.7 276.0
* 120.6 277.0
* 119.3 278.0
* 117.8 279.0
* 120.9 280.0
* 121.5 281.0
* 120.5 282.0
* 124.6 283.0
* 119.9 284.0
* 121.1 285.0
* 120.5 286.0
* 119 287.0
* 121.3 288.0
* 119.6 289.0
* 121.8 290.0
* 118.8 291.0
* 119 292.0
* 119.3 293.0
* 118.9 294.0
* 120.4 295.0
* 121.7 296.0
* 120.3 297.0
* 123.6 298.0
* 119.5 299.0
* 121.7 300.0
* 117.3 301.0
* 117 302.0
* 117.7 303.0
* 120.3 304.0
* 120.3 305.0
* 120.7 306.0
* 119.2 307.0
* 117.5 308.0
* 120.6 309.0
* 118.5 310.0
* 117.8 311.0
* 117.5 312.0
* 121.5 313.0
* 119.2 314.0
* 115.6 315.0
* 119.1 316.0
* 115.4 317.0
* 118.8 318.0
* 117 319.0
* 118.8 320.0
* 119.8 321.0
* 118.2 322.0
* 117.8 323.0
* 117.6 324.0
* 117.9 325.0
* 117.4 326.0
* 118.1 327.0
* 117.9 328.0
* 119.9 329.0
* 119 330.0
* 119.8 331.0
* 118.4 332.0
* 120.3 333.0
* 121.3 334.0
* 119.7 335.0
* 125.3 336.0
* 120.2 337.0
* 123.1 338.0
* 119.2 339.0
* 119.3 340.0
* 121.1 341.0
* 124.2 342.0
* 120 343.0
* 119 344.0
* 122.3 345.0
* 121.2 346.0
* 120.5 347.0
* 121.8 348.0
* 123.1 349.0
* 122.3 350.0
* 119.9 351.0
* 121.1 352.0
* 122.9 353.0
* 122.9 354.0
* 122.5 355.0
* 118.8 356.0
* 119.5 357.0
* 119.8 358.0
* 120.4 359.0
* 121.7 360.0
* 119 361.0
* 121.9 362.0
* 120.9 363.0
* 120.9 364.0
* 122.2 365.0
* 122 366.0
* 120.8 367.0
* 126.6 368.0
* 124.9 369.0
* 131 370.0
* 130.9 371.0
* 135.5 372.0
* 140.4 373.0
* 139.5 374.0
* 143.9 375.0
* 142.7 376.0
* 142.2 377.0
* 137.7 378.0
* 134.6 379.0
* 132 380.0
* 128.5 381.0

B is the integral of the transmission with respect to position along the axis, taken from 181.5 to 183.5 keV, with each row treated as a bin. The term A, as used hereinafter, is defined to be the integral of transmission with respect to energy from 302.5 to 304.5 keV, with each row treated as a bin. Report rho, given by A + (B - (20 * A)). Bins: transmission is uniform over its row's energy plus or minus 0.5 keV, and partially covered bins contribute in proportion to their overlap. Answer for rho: -4207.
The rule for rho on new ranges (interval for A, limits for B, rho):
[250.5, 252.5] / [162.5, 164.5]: -4285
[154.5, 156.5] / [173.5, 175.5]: -4519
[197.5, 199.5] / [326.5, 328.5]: -7339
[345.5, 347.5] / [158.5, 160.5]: -4334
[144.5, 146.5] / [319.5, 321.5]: -4464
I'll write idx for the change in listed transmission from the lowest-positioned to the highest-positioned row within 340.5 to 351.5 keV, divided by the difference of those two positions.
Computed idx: -0.1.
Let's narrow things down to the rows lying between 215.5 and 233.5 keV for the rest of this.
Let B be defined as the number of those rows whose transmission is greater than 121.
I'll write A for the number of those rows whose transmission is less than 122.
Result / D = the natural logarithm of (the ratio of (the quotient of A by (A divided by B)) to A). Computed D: 2.9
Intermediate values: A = 1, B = 18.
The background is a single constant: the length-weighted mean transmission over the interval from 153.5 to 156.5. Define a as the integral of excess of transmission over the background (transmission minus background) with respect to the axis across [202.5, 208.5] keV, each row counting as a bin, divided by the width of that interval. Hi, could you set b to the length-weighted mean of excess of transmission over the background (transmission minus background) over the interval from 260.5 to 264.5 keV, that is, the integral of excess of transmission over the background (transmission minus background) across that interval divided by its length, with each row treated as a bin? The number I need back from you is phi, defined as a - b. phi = 63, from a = 57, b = -5.4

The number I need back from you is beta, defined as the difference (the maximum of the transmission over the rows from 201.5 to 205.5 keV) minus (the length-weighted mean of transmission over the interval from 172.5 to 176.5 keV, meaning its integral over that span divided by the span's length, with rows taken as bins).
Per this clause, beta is 49.8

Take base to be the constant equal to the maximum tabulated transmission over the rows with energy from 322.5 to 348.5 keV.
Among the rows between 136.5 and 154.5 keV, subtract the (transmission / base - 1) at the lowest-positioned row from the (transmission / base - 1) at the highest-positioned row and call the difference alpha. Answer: 0.050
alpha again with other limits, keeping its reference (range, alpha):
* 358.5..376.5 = 0.178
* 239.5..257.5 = -0.029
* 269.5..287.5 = 0.014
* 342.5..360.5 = 0.014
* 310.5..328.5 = 0.001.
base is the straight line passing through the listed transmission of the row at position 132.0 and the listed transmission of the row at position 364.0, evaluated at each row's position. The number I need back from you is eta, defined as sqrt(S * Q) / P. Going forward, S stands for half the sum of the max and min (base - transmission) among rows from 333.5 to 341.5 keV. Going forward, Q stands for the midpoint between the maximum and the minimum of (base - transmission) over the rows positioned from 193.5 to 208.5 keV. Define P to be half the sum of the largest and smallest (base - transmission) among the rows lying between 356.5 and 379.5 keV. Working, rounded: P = -11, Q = -65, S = -1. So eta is -0.8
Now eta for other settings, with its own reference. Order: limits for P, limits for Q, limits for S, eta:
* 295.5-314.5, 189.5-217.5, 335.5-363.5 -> 4.3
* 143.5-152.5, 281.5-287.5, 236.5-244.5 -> 1.0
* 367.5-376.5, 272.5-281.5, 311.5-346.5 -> -0.1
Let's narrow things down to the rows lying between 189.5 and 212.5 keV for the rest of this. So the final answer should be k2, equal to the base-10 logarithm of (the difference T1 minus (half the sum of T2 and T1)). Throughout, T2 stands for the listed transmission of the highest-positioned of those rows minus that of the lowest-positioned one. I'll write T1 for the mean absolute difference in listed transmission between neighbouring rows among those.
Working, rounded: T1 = 4.0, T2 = -26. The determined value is 1.2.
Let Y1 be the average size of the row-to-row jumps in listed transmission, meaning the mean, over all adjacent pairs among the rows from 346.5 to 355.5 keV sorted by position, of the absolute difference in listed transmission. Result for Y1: 1.15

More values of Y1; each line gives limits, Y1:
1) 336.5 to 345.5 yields 2.54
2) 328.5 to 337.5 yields 2.29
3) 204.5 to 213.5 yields 5.06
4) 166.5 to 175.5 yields 2.50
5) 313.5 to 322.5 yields 2.55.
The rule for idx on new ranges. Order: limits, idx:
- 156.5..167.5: 1.1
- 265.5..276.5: 0.0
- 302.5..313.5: 0.4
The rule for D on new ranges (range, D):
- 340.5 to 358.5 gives 0.0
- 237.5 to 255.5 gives -0.2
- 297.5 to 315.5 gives -1.7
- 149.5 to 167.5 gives 2.9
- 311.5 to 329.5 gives -2.9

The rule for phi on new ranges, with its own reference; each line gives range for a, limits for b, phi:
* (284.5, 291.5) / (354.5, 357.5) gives 0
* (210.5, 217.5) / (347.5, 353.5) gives 29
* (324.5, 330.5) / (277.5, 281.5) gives -2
